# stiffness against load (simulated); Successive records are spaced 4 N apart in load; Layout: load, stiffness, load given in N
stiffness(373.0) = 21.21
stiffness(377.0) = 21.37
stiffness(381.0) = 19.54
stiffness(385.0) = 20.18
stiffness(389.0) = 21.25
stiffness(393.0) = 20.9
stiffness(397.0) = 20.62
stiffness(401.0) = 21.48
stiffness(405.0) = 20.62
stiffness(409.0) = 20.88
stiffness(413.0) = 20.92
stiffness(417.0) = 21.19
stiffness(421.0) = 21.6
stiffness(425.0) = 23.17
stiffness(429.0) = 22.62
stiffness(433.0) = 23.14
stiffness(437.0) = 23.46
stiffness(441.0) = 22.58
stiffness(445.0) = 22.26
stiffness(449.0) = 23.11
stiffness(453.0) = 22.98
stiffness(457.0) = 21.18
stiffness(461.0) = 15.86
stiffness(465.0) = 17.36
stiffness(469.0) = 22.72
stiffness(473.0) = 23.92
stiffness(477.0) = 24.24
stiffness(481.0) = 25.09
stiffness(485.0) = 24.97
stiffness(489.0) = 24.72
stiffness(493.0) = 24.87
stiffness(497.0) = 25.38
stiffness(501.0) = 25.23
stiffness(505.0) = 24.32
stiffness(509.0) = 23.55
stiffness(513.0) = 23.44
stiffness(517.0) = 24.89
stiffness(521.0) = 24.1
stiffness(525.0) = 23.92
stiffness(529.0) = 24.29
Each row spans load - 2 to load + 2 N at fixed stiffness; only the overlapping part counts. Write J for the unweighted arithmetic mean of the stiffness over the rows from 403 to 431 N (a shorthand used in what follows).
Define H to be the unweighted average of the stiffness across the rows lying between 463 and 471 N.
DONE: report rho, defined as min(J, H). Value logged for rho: 20.0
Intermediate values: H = 20.0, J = 21.6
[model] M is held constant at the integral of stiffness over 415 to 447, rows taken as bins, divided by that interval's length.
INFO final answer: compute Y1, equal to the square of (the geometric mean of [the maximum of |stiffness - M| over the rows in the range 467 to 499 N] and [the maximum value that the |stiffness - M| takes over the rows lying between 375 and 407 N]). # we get 8.5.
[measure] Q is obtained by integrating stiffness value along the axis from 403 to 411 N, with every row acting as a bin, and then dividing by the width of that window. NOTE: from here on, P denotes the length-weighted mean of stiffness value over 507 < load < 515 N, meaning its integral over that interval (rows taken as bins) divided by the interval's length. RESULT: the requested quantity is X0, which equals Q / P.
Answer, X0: 0.88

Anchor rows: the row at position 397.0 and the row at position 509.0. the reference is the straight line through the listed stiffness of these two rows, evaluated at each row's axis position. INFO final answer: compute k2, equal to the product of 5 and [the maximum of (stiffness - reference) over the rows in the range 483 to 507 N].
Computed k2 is 11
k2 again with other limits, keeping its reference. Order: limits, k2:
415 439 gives 9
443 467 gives 6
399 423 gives 4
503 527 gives 6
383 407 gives 4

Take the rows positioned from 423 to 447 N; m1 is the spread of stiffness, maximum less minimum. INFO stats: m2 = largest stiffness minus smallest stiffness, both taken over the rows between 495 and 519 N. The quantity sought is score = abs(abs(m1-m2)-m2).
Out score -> 1.2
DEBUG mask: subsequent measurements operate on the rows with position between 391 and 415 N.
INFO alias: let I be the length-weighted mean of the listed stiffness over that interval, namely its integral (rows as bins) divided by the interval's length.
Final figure 20.9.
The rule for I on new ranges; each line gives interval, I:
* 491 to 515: 24.5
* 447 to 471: 20.5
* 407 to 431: 21.7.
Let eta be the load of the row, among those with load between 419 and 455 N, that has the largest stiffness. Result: 437.0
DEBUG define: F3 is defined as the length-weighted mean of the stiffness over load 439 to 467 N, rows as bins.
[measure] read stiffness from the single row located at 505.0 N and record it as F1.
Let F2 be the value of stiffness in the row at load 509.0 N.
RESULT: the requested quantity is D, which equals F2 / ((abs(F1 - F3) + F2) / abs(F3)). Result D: 18.0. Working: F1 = 24.32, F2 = 23.55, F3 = 20.8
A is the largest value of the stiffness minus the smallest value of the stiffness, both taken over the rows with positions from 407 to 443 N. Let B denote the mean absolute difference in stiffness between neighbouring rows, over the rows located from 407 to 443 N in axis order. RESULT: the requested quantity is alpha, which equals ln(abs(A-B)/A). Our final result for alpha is -0.2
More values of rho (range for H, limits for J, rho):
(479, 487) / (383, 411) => 20.8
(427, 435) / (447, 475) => 21.0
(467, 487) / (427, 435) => 22.9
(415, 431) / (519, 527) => 22.1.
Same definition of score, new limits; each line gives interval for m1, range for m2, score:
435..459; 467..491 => 2.3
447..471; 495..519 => 3.4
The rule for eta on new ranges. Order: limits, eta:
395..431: 425.0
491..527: 497.0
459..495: 481.0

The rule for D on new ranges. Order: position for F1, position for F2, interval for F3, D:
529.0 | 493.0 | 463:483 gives 21.3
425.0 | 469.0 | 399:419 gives 19.2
